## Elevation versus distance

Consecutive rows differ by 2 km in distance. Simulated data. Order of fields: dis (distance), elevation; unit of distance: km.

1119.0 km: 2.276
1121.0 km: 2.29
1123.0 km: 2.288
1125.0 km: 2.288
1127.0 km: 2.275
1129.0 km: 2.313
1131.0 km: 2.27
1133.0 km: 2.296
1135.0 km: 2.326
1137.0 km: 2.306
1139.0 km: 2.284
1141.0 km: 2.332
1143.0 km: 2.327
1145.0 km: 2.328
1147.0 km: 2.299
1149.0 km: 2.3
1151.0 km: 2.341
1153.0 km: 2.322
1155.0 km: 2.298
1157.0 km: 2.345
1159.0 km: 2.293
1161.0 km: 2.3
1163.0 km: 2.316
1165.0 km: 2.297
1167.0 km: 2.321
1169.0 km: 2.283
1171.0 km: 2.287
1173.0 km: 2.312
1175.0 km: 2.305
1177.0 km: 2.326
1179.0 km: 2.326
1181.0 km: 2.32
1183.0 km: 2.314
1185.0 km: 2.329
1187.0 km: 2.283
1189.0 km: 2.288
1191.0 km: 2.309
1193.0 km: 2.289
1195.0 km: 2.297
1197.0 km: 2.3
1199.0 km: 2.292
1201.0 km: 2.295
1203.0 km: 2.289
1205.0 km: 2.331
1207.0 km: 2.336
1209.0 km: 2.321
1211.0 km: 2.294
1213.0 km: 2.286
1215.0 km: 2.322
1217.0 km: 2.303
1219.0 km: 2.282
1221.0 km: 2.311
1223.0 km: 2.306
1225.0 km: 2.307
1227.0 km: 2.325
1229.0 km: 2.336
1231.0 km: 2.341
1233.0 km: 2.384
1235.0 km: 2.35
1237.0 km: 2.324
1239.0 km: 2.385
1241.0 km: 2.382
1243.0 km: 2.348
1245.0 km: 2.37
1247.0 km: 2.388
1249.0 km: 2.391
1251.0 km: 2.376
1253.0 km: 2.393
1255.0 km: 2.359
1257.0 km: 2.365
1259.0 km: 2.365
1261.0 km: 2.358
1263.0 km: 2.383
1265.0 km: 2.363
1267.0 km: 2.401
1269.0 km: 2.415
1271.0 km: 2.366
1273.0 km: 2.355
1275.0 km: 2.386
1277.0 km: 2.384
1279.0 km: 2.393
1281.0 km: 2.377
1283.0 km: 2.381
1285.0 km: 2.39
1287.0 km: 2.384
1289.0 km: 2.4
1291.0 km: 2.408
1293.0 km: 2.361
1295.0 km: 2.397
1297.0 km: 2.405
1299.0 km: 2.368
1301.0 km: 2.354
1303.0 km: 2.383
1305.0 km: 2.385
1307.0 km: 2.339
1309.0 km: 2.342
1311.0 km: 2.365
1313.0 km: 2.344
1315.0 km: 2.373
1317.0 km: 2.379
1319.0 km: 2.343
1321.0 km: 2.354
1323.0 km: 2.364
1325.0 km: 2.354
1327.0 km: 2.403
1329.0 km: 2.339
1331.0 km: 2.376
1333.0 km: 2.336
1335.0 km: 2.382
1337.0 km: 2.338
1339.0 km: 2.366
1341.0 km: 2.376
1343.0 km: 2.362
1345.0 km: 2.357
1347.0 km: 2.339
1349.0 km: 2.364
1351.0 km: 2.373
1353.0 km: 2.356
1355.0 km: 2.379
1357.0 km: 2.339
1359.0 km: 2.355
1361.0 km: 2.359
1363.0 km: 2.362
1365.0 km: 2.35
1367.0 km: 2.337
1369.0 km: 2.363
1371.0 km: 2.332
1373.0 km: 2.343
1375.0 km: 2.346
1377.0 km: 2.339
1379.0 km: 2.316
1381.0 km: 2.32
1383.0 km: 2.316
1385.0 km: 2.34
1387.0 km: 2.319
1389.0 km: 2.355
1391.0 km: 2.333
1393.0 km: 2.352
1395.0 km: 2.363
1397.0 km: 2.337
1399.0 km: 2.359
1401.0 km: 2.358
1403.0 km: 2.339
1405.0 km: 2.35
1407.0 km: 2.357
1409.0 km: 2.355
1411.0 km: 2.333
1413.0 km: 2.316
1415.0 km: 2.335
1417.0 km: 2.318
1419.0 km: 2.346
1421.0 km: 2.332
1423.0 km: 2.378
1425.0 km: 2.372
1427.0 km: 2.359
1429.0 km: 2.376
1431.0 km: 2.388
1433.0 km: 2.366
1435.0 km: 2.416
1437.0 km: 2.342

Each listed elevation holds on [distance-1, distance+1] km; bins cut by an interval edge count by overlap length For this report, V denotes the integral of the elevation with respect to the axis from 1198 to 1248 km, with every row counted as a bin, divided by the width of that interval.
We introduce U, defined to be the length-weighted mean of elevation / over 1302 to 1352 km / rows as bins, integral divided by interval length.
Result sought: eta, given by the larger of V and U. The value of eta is 2.36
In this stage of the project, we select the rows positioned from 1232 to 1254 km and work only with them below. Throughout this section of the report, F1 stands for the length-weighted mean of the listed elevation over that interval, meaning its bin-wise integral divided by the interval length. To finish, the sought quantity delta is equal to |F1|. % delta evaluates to 2.37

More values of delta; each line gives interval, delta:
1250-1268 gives 2.37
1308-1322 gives 2.36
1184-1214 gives 2.30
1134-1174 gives 2.31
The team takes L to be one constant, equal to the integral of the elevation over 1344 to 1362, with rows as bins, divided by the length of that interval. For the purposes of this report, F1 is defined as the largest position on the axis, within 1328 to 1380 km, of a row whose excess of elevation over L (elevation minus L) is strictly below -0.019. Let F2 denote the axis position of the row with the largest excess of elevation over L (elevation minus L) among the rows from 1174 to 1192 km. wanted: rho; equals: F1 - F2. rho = 194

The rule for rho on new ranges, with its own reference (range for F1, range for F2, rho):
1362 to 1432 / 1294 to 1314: 124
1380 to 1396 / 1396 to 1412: -8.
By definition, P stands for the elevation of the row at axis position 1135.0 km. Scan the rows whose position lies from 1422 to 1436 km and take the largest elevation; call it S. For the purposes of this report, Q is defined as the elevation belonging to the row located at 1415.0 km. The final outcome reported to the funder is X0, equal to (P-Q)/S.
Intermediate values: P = 2.326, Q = 2.335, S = 2.416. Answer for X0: -0.004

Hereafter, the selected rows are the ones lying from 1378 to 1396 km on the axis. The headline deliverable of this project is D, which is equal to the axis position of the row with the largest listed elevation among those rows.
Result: 1395.0 km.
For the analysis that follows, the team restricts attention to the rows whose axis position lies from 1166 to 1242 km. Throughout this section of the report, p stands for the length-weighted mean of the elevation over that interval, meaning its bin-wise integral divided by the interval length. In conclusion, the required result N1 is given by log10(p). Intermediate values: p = 2.32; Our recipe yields 0.365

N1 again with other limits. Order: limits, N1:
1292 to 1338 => 0.374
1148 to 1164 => 0.364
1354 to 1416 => 0.370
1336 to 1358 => 0.373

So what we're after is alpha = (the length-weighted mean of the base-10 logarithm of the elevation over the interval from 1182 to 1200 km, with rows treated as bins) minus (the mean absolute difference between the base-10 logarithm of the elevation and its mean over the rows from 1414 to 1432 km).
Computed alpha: 0.358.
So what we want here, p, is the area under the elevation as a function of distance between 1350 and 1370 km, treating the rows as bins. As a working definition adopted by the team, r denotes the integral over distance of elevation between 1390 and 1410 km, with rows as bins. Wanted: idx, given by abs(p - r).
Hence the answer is 0.14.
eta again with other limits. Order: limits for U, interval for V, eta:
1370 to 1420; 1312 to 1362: 2.36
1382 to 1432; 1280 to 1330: 2.37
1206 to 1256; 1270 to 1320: 2.37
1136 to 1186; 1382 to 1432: 2.35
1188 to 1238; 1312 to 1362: 2.36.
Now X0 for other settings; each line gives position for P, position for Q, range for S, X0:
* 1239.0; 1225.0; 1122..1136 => 0.034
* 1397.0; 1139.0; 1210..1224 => 0.023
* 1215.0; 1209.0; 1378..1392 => 0.000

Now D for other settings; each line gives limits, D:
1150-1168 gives 1157.0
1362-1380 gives 1369.0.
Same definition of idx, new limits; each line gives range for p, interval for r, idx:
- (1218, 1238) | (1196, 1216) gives 0.40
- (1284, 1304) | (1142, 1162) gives 1.39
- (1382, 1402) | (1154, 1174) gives 0.76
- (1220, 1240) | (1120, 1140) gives 0.87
